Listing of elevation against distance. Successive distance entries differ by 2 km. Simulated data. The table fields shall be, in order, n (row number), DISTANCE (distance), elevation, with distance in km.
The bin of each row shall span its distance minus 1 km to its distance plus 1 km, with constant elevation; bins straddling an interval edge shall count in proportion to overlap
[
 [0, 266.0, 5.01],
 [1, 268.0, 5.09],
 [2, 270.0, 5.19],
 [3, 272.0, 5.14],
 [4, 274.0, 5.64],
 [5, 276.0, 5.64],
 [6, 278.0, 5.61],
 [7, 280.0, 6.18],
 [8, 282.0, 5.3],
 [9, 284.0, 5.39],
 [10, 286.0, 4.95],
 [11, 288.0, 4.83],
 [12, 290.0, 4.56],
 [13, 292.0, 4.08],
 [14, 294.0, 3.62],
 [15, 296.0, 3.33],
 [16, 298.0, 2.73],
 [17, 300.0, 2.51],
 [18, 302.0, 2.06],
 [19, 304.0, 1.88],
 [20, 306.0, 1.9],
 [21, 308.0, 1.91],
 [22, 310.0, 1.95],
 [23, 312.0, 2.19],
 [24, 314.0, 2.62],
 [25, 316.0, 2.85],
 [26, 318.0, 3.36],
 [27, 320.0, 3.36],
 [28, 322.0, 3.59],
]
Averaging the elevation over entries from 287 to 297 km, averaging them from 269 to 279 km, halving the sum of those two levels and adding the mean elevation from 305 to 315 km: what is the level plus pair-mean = 6.88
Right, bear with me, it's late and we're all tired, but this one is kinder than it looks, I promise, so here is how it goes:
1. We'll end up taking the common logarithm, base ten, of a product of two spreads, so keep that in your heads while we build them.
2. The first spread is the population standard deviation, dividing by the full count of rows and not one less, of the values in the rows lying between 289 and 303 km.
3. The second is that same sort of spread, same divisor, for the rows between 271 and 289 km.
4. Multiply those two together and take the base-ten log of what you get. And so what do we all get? -0.49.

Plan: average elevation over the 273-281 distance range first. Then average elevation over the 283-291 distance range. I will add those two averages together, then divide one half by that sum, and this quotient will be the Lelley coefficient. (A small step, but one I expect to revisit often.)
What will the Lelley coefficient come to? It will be 0.047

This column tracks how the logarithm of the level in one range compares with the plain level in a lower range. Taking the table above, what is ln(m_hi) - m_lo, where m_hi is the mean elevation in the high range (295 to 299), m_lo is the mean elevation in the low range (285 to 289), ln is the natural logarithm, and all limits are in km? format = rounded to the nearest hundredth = -3.78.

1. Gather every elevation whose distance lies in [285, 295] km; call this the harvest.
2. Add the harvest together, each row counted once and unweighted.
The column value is 22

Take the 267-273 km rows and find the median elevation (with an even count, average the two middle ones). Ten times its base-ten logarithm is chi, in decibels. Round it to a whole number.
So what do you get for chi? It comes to 7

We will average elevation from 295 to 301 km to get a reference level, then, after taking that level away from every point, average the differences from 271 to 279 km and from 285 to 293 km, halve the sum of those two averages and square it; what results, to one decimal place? 4.8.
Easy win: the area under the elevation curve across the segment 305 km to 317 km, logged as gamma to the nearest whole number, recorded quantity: 27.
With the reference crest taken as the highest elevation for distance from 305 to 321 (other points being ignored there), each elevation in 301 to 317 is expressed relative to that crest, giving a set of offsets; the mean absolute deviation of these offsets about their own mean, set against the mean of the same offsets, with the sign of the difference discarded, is 1.5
